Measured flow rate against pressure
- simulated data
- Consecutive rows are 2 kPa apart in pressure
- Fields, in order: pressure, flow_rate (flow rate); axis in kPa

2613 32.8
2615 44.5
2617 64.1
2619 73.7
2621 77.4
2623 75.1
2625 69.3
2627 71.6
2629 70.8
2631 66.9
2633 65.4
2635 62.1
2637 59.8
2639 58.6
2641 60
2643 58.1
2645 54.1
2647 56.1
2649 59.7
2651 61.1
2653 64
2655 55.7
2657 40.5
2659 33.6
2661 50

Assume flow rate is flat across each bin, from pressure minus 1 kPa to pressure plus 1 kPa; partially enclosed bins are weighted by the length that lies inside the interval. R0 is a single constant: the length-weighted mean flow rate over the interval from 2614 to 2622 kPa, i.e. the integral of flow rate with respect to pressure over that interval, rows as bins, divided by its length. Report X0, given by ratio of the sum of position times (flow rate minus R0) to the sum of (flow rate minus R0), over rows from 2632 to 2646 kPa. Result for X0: 2641.3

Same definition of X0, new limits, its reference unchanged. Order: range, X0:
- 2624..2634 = 2627.7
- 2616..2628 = 2622.5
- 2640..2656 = 2647.5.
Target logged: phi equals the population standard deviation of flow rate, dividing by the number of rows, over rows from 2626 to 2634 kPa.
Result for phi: 2.6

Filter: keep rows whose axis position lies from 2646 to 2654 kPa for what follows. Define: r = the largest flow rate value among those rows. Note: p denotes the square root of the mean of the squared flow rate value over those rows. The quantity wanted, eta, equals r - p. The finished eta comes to 3.71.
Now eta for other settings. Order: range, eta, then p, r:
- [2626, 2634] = 2.88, 69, 71.6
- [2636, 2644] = 0.87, 59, 60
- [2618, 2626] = 3.47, 74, 77.4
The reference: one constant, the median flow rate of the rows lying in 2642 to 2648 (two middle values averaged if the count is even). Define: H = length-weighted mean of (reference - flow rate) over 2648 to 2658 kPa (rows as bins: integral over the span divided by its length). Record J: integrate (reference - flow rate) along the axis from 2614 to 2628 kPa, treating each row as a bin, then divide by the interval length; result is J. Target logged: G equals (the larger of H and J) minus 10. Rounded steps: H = 0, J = -12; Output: -10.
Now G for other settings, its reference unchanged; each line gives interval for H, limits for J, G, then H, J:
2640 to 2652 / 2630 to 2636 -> -12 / -2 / -9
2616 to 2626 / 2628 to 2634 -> -22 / -16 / -12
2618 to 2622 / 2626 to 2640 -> -19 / -19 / -9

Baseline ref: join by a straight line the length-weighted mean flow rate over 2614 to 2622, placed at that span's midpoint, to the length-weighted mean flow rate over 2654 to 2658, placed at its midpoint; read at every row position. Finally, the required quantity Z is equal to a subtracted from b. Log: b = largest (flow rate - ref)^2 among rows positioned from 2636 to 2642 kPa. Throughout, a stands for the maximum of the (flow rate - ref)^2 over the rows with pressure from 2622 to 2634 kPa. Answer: -126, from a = 153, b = 28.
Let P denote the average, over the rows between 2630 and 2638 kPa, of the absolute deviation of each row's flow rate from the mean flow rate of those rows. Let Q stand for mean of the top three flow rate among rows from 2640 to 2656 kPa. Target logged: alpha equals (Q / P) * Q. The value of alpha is 1464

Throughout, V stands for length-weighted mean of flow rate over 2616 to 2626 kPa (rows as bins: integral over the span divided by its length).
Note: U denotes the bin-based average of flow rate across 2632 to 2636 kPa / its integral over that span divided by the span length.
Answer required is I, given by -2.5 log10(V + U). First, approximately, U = 64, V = 72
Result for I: -5.33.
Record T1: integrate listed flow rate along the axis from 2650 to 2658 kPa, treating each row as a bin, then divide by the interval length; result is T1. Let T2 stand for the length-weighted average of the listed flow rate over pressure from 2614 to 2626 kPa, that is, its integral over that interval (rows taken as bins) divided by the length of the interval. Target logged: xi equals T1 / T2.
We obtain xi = 0.82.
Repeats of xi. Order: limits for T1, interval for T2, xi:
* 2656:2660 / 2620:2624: 0.49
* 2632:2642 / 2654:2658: 1.27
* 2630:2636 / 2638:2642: 1.09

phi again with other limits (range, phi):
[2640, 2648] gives 2.2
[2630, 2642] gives 3.1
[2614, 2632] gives 9.2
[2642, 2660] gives 9.5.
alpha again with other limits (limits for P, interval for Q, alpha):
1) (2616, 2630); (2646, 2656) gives 1201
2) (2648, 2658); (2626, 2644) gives 751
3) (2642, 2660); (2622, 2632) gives 712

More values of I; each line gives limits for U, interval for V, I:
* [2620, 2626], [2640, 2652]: -5.30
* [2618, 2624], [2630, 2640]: -5.35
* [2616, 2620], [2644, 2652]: -5.26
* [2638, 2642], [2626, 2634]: -5.27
